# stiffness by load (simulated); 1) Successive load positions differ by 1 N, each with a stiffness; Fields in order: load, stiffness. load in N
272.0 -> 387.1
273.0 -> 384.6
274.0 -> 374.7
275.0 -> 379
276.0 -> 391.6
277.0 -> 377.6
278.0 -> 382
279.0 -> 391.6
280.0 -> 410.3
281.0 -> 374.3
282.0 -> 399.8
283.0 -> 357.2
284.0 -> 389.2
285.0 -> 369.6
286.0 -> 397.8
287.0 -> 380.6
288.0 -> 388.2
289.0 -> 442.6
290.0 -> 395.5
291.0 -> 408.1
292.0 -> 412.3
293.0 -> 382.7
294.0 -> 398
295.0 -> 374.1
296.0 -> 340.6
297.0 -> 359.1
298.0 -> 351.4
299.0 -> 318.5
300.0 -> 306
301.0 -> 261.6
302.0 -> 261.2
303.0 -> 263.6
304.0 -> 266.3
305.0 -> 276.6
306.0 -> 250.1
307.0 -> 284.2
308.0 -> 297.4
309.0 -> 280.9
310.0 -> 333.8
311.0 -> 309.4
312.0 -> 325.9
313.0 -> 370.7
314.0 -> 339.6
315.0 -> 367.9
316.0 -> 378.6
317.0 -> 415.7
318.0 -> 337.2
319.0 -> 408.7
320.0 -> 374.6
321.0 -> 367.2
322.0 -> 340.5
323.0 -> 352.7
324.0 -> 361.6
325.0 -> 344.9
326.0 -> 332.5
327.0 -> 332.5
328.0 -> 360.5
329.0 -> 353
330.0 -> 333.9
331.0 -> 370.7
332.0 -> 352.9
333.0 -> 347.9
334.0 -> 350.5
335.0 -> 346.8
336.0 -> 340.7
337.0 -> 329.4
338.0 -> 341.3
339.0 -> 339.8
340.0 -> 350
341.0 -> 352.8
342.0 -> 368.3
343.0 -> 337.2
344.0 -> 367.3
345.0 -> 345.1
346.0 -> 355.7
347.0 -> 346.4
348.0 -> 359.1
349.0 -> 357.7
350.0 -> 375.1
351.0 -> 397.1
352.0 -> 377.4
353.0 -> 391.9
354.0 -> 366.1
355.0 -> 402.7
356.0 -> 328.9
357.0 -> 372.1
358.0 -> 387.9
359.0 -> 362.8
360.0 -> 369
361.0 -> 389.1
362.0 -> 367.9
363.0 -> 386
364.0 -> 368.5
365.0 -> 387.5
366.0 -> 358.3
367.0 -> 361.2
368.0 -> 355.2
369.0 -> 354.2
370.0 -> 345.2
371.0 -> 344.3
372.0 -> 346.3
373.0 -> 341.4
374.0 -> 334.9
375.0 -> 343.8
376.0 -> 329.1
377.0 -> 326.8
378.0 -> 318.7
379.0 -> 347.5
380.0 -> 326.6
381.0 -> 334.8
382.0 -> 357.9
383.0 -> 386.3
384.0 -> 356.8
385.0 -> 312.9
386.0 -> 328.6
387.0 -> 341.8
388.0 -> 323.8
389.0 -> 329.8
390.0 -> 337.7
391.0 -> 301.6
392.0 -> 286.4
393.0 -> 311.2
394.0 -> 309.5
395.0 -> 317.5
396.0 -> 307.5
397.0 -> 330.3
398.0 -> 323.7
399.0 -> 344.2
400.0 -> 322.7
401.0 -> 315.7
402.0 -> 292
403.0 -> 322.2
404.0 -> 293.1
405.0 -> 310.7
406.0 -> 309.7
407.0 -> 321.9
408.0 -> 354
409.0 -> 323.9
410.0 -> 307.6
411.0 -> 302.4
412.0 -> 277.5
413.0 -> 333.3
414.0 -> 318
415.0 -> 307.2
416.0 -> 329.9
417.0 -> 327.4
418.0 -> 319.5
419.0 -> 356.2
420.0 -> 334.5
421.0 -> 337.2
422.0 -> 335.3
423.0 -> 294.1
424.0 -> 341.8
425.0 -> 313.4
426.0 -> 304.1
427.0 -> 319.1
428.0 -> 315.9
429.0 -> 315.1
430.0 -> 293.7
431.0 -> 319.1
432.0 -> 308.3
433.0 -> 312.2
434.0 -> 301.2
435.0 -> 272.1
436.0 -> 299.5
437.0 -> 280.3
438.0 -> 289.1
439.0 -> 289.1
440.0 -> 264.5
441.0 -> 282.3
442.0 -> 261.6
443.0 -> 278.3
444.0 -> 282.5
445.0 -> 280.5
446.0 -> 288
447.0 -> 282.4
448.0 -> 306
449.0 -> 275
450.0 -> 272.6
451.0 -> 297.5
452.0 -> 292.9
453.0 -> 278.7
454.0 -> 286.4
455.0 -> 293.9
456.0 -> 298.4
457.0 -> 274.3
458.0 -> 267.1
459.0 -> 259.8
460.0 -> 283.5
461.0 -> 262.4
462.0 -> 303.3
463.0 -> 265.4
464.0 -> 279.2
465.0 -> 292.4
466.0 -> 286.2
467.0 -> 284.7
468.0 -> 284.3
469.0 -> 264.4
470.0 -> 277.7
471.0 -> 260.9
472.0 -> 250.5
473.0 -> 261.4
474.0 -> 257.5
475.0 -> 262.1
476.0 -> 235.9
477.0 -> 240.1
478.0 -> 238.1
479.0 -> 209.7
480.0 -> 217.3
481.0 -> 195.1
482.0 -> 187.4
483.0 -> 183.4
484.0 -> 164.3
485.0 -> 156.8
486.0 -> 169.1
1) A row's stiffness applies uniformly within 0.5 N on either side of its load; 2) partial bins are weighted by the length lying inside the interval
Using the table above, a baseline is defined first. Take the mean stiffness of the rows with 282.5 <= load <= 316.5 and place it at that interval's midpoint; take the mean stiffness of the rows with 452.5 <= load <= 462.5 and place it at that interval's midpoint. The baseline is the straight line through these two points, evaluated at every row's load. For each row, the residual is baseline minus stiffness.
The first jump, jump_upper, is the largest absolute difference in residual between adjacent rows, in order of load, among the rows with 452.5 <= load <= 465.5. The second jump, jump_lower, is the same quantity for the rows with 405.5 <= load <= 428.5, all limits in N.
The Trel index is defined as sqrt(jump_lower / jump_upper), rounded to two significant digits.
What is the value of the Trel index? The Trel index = 1.2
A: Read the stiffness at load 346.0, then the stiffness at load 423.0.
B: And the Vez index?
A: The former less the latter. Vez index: 62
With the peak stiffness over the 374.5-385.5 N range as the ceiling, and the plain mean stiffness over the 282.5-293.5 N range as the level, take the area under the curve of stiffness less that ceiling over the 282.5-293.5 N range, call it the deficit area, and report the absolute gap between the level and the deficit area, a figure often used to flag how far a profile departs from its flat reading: 319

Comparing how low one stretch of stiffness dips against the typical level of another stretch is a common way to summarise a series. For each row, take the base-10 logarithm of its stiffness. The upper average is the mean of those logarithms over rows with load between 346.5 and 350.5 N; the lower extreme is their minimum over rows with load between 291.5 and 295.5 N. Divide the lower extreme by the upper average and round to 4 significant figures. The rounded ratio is 1.007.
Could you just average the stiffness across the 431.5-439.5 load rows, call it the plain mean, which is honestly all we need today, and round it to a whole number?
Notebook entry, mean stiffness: 294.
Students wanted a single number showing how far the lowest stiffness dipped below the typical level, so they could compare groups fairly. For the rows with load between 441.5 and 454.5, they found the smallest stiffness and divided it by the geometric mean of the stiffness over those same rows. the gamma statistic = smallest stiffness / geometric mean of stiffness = 0.92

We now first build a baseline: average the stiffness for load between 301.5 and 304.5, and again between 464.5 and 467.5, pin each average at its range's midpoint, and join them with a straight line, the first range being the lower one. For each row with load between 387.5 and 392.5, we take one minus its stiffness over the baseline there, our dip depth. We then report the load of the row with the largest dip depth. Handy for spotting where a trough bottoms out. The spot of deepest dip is 392.0 N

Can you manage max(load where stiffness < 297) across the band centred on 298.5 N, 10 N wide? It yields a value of 303.0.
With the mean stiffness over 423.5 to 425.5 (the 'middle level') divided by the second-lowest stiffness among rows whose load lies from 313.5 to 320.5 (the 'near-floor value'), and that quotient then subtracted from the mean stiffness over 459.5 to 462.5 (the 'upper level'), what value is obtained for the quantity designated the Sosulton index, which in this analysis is 282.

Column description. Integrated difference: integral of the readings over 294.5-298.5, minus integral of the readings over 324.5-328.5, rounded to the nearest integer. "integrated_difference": 55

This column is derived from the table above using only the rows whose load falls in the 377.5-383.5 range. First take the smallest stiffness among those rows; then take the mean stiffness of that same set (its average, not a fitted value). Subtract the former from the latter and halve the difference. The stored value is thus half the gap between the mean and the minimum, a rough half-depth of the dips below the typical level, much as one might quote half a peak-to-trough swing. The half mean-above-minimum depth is 13.3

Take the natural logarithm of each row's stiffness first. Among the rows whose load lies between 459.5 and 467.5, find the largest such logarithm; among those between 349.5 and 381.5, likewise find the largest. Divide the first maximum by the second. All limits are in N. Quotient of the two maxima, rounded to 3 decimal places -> 0.953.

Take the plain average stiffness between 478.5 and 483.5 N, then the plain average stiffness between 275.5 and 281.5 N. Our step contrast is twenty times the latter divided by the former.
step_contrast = 39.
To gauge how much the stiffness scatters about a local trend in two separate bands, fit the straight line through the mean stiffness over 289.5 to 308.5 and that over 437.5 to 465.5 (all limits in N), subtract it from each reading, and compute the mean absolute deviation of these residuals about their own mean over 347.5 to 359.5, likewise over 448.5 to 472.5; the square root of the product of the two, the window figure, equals 13.2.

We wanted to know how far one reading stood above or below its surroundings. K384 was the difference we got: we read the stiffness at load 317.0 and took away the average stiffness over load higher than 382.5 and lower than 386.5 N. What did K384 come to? 70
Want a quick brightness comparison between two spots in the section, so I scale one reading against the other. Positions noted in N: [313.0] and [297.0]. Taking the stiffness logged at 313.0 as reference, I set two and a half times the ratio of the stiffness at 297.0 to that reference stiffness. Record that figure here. 2.4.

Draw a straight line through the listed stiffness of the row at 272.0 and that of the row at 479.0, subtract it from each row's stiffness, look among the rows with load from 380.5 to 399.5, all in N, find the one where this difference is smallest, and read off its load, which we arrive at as 392.0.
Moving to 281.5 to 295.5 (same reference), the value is 283.0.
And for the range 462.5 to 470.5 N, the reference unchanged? 463.0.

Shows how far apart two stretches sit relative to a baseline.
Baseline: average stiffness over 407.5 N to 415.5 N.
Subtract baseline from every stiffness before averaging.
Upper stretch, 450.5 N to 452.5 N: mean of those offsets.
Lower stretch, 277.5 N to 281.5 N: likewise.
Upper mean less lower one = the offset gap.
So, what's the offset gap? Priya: -94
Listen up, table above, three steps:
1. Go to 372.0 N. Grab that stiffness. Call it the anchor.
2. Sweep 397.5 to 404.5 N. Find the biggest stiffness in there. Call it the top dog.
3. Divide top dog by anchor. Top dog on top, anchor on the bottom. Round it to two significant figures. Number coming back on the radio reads 0.99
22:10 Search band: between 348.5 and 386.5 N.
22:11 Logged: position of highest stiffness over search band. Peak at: 355.0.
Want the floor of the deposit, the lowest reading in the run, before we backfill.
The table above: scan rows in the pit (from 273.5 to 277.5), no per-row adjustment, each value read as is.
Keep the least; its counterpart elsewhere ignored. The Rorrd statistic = 374.7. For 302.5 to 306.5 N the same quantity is 250.1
